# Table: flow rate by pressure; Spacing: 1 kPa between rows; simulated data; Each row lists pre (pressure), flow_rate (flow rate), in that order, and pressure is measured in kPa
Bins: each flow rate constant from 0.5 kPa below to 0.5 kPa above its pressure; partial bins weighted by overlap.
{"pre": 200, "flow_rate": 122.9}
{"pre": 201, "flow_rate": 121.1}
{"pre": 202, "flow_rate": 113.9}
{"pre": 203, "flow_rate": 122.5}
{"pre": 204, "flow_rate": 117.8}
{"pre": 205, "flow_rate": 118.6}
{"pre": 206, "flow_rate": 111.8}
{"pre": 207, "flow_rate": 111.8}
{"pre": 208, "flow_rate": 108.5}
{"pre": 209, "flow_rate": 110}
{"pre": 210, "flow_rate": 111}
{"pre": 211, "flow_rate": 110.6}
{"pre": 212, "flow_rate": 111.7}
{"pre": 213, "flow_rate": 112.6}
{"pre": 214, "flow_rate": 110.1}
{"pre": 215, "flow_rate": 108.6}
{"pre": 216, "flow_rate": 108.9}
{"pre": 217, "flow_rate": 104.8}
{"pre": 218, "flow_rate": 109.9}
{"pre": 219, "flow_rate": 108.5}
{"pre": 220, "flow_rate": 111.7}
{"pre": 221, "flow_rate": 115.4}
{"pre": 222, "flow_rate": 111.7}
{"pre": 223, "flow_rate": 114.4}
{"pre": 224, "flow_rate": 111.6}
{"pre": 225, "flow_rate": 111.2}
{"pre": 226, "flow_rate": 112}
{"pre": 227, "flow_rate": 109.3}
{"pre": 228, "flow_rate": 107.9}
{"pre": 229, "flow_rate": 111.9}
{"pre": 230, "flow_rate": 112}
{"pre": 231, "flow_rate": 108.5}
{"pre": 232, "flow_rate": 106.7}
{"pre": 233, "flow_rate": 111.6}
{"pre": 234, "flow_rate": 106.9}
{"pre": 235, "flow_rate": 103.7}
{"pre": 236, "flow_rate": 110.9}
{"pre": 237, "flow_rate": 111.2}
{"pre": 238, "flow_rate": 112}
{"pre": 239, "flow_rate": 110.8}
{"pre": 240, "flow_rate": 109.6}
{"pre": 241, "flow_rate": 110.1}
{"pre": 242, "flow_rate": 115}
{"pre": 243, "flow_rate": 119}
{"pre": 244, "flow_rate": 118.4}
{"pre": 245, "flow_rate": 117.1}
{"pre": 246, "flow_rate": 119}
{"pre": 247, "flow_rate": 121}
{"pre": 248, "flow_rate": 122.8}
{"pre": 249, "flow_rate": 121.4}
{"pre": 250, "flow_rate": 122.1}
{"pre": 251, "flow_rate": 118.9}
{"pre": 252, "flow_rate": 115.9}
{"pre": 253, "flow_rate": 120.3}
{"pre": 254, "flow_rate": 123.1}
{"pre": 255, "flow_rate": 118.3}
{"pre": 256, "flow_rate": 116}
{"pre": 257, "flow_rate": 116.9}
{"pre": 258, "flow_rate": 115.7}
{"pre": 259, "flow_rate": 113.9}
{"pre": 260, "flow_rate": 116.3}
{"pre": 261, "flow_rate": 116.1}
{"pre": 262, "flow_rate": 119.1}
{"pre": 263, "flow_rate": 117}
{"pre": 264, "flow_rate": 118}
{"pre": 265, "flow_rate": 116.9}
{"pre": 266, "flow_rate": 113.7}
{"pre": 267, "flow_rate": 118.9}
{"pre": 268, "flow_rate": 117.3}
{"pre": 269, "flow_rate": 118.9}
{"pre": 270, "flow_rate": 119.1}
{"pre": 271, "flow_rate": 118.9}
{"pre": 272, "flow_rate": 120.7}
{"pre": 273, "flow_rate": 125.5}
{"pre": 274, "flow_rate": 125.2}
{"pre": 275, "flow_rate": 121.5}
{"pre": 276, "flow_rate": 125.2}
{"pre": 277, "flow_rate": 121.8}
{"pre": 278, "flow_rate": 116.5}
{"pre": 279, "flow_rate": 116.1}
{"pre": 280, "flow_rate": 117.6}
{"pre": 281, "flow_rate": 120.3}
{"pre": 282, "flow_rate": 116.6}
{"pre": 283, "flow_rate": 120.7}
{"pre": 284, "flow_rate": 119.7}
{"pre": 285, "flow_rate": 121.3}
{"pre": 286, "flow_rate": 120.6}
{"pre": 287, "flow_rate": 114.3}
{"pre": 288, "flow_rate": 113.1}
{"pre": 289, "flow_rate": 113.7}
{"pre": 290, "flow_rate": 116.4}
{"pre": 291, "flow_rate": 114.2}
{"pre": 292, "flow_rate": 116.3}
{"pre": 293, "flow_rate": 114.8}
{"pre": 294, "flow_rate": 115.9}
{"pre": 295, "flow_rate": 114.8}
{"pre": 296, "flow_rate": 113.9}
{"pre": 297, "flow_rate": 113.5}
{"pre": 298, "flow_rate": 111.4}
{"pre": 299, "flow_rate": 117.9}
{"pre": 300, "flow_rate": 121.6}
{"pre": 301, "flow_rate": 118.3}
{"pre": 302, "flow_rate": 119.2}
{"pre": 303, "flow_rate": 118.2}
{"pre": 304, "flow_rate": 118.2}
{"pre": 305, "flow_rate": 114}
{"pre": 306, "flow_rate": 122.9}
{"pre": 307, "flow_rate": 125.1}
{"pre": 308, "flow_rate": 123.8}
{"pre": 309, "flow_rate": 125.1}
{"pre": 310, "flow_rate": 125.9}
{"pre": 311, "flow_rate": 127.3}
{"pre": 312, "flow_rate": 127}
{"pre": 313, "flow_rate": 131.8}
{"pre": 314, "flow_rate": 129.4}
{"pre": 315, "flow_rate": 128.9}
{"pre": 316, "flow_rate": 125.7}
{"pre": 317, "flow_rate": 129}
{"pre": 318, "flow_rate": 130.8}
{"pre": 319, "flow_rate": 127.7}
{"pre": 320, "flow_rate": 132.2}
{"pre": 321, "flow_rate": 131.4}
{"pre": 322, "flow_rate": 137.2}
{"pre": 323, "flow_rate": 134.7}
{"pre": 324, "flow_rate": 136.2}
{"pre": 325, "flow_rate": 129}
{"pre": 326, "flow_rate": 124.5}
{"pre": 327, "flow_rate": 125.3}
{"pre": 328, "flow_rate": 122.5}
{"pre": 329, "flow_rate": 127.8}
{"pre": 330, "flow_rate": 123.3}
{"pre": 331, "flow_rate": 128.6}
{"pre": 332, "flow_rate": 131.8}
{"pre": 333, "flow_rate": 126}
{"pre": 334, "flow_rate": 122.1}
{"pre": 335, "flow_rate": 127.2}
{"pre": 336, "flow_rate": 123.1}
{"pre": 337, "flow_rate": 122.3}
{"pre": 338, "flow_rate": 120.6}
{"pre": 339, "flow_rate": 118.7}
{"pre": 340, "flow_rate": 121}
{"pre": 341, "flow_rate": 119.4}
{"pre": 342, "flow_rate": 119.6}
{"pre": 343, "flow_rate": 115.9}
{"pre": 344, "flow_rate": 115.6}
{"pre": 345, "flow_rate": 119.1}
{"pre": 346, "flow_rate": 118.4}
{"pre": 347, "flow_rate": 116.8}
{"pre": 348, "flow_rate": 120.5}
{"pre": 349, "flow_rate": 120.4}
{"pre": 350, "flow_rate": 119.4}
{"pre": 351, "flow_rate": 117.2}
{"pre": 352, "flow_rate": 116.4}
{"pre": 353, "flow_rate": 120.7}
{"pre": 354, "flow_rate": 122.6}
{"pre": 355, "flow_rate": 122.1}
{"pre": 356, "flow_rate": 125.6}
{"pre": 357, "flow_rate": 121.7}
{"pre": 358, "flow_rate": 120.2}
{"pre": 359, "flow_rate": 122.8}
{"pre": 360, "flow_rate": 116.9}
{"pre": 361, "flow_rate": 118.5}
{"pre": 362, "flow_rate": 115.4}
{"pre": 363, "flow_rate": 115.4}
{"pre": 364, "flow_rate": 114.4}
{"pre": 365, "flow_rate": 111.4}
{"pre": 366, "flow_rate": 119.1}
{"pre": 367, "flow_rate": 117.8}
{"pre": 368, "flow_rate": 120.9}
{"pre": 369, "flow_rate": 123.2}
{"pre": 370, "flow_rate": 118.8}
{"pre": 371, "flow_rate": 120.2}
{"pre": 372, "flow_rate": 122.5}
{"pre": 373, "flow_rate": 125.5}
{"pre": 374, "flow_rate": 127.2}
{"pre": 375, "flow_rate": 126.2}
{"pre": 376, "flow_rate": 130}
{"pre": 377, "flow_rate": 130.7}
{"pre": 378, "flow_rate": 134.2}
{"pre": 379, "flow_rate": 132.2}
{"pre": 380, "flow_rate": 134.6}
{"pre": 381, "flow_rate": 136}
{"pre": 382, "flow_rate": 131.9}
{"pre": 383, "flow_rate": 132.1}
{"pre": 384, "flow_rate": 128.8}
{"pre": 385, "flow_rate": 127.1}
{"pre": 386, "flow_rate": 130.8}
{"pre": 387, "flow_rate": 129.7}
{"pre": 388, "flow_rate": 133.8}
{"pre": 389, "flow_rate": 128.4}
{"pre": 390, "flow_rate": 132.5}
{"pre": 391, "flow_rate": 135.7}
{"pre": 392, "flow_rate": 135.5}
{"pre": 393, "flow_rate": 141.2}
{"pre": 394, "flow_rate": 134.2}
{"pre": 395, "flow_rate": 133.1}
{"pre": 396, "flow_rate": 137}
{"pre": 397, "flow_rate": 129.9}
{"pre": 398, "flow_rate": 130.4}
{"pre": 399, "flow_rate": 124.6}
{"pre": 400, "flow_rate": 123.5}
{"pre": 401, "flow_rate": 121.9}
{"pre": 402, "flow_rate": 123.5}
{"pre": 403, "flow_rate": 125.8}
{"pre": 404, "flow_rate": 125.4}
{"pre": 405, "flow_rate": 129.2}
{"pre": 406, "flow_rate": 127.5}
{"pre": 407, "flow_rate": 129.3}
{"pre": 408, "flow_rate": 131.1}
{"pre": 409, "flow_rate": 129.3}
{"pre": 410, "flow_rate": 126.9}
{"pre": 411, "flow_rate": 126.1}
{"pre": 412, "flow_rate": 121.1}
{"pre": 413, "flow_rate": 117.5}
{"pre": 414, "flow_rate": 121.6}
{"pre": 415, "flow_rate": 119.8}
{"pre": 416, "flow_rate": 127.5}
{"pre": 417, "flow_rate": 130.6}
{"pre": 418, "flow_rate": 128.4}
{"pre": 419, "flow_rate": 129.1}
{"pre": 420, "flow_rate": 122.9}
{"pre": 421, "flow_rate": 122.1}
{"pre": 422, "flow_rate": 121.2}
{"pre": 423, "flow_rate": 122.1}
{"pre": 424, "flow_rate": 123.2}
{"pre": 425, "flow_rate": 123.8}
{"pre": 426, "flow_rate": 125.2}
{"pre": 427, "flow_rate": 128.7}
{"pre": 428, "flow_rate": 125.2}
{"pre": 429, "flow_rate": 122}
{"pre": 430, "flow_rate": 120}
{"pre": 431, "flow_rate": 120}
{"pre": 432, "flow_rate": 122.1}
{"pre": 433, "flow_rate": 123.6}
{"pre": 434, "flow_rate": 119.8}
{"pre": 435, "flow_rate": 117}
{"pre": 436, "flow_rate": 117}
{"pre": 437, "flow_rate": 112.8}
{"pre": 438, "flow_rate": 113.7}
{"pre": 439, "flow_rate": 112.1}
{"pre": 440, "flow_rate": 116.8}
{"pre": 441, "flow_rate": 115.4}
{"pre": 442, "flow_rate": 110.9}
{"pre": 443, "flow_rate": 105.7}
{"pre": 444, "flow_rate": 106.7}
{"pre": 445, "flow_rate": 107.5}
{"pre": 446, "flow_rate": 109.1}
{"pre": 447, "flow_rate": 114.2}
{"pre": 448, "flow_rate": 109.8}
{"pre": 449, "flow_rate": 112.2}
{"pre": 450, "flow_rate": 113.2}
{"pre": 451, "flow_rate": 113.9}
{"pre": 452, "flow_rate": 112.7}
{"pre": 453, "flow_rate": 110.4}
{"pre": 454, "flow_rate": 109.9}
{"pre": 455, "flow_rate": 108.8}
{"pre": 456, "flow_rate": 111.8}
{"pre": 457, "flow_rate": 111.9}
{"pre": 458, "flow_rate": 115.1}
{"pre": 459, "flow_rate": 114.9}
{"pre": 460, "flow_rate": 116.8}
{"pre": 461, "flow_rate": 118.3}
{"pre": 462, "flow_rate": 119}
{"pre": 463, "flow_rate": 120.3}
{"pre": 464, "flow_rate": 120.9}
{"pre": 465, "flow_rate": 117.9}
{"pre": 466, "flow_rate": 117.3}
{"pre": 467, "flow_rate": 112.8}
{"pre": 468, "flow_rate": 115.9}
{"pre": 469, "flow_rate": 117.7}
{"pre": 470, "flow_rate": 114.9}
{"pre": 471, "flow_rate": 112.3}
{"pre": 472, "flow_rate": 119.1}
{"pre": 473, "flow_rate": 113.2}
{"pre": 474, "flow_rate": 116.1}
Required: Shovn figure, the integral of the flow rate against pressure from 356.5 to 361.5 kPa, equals 600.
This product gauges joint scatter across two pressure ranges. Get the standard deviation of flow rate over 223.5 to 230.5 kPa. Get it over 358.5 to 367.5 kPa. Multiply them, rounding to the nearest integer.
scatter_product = 5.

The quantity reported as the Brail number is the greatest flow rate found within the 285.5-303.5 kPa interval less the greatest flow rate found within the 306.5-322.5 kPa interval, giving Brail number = -16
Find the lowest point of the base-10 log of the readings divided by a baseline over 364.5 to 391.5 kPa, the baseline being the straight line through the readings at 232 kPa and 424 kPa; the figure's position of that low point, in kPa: 365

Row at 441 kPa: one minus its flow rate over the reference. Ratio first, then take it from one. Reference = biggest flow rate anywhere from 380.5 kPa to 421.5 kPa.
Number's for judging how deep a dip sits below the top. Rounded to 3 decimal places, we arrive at 0.183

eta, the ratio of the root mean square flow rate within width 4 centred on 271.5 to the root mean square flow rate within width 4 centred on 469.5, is 1.05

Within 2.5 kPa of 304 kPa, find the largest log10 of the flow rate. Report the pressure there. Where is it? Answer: 306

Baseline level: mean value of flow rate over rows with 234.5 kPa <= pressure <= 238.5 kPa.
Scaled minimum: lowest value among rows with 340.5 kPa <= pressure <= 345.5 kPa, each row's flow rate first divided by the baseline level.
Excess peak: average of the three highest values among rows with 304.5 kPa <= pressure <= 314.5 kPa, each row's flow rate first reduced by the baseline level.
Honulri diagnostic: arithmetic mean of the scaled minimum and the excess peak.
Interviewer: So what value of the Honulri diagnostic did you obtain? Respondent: 11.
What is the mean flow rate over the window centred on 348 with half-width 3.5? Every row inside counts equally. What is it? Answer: 119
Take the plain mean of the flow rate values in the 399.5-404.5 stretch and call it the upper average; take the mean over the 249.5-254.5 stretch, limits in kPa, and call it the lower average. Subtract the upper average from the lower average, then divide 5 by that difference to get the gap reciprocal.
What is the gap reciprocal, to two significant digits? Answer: -1.3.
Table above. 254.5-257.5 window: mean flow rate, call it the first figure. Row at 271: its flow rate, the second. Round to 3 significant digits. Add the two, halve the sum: 118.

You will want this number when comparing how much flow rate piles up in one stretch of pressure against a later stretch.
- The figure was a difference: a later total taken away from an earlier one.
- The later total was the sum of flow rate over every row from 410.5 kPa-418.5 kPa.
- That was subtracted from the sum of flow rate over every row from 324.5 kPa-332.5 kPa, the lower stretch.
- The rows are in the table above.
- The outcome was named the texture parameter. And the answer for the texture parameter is 20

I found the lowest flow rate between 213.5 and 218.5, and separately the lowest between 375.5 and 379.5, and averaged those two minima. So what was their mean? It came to 117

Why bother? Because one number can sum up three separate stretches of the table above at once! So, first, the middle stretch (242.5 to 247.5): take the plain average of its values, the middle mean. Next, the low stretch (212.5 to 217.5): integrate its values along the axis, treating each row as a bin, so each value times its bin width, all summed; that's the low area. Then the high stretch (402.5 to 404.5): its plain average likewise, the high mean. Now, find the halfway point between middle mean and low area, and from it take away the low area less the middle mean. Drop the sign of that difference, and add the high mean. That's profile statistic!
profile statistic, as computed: 220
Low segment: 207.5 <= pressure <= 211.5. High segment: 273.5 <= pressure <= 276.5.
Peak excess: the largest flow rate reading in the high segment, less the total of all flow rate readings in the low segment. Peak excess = -315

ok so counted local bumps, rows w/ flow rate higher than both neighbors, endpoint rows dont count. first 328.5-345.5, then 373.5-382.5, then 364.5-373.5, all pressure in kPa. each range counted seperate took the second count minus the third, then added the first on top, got 4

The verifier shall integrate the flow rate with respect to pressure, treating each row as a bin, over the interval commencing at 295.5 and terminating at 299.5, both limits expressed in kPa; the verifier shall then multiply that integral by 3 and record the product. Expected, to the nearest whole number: 1370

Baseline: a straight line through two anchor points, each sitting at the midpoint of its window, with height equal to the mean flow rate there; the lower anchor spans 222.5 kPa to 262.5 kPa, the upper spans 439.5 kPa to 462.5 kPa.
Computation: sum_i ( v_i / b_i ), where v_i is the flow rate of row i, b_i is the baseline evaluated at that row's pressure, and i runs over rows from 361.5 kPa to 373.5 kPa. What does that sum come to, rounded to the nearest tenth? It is 12.6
